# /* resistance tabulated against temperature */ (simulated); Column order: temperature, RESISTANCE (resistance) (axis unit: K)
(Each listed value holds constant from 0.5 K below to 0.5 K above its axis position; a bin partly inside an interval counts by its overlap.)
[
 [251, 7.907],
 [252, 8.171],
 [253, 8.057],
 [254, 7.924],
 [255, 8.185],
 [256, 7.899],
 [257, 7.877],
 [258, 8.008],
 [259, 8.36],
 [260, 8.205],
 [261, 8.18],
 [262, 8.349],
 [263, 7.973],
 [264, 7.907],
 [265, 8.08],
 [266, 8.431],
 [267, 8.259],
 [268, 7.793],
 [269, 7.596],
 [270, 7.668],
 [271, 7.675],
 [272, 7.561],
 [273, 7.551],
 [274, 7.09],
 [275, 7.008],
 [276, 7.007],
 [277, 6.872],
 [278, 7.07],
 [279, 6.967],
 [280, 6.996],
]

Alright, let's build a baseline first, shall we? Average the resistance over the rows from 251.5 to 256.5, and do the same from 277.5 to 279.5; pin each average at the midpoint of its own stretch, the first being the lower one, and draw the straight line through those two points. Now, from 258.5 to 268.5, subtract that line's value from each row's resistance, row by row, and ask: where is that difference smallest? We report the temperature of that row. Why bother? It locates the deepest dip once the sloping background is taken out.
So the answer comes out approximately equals 264 K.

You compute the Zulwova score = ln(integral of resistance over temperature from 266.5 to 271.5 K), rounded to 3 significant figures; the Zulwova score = 3.66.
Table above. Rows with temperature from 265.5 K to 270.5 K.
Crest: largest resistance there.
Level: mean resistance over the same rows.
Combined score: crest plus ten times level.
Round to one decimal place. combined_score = 87.9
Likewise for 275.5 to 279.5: 76.9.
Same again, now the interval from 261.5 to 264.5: 89.1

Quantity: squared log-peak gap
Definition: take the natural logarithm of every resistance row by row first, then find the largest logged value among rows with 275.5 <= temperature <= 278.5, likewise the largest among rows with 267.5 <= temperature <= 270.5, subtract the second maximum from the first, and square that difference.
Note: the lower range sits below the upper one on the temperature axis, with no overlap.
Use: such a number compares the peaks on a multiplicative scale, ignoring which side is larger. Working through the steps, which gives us 0.009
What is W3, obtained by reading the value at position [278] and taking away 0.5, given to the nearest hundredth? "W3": 6.57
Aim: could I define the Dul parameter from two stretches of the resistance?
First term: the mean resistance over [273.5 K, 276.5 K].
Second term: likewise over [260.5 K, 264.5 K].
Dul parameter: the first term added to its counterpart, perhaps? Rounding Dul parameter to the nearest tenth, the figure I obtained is 15.1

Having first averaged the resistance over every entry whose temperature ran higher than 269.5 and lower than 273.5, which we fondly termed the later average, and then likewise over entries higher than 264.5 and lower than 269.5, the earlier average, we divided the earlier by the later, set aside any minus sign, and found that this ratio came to 1.05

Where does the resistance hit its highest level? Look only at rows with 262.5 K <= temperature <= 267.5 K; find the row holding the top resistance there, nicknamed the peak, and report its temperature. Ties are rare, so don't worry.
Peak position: 266 K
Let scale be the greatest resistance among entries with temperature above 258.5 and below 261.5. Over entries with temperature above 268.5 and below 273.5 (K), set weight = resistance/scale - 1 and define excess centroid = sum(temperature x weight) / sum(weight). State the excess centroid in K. 271.1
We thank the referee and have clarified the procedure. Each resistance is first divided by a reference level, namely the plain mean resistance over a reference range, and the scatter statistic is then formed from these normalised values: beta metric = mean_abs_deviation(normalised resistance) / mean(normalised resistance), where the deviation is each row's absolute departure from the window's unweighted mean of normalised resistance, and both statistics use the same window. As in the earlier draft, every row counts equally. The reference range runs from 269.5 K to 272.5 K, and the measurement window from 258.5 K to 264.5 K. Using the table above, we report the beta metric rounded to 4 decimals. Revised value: 0.0182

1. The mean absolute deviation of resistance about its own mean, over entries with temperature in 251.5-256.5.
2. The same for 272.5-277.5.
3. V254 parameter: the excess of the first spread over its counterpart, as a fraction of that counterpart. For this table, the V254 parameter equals -0.39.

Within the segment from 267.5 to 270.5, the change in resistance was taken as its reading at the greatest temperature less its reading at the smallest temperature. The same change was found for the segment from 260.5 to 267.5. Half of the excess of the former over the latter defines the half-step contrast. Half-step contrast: -0.1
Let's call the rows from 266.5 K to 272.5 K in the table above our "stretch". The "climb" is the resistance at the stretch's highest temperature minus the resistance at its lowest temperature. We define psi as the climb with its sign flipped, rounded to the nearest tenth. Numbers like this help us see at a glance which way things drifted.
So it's 0.7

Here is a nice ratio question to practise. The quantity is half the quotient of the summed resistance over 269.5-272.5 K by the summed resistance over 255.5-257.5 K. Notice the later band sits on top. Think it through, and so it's 0.73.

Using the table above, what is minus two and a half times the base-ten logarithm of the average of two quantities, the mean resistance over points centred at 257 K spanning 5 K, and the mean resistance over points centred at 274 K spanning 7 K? -2.21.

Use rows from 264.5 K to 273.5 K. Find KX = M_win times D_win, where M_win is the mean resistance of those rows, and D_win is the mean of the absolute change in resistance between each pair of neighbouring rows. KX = 1.4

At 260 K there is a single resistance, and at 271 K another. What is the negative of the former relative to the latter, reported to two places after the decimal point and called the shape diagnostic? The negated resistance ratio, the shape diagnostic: -1.07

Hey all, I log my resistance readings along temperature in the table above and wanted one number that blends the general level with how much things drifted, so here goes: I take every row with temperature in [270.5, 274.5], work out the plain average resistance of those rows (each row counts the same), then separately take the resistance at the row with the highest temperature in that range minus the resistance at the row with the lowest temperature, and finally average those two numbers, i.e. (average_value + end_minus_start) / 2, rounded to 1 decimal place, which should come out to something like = 3.4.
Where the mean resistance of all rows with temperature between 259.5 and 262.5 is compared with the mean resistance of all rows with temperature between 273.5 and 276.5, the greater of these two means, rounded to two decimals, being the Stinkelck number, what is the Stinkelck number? 8.24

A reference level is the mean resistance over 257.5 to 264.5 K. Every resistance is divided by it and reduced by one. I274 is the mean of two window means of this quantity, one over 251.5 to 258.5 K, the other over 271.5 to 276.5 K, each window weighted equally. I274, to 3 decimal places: -0.063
